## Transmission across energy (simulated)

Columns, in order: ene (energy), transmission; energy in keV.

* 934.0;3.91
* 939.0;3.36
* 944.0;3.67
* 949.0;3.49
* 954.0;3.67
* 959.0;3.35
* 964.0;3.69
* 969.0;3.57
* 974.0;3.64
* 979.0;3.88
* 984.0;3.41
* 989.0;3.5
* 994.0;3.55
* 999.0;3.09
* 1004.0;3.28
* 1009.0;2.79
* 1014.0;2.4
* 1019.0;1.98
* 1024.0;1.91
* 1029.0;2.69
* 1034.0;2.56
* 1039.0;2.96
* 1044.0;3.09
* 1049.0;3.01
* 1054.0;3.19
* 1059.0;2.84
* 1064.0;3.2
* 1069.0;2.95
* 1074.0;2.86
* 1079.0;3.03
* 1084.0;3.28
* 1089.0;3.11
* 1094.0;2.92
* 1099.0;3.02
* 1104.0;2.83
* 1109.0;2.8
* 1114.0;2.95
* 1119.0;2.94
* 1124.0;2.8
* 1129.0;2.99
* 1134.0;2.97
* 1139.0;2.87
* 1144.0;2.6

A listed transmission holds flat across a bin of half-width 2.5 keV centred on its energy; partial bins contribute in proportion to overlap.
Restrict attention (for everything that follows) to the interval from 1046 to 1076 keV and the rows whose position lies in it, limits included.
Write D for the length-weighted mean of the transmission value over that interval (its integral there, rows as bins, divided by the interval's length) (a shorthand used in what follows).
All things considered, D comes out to 3.01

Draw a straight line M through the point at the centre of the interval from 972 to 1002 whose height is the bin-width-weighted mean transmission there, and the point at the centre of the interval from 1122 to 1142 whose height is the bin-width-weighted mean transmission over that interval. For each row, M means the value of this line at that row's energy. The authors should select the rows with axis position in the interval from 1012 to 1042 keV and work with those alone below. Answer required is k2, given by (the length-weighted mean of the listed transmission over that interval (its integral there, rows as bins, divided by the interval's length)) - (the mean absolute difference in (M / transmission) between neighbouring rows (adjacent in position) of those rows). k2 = 2.21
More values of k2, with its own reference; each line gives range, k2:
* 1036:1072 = 2.95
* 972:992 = 3.53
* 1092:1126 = 2.86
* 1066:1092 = 2.99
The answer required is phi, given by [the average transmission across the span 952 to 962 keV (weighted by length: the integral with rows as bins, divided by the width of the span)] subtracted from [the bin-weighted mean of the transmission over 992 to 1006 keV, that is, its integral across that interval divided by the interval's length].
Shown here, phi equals -0.2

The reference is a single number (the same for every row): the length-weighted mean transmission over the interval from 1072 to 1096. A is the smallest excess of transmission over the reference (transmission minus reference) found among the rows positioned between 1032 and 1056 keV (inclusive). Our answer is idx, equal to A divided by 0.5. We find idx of -1.0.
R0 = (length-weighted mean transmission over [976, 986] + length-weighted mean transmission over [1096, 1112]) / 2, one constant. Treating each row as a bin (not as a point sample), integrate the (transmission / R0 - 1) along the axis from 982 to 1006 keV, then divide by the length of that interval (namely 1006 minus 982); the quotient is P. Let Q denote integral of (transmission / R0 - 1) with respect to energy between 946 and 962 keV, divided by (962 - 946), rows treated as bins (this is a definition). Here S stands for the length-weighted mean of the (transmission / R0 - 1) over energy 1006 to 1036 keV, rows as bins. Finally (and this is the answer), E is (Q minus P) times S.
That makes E -0.012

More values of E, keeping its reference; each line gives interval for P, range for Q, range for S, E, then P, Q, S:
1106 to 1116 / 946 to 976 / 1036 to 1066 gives -0.015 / -0.12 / 0.091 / -0.07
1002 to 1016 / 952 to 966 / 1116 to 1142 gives -0.025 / -0.14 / 0.089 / -0.11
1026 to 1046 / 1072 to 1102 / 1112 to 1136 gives -0.008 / -0.15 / -0.072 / -0.10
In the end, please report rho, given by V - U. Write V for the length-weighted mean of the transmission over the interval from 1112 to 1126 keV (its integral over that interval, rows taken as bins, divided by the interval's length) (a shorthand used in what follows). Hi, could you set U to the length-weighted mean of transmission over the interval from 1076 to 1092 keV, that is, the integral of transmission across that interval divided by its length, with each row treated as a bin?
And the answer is -0.23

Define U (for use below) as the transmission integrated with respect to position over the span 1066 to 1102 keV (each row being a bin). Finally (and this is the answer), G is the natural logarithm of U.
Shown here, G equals 4.7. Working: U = 109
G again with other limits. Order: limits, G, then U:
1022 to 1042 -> 3.9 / 51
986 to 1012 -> 4.4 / 84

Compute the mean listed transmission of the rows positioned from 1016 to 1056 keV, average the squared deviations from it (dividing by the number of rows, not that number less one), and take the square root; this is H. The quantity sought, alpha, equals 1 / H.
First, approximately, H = 0.46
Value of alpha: 2.2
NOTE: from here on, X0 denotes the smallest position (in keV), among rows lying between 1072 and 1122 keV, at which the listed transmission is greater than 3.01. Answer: 1079.0 keV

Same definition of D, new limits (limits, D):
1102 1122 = 2.88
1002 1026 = 2.47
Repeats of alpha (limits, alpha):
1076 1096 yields 7.6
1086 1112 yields 8.6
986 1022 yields 1.8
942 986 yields 6.6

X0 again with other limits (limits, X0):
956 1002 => 959.0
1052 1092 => 1054.0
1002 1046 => 1004.0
